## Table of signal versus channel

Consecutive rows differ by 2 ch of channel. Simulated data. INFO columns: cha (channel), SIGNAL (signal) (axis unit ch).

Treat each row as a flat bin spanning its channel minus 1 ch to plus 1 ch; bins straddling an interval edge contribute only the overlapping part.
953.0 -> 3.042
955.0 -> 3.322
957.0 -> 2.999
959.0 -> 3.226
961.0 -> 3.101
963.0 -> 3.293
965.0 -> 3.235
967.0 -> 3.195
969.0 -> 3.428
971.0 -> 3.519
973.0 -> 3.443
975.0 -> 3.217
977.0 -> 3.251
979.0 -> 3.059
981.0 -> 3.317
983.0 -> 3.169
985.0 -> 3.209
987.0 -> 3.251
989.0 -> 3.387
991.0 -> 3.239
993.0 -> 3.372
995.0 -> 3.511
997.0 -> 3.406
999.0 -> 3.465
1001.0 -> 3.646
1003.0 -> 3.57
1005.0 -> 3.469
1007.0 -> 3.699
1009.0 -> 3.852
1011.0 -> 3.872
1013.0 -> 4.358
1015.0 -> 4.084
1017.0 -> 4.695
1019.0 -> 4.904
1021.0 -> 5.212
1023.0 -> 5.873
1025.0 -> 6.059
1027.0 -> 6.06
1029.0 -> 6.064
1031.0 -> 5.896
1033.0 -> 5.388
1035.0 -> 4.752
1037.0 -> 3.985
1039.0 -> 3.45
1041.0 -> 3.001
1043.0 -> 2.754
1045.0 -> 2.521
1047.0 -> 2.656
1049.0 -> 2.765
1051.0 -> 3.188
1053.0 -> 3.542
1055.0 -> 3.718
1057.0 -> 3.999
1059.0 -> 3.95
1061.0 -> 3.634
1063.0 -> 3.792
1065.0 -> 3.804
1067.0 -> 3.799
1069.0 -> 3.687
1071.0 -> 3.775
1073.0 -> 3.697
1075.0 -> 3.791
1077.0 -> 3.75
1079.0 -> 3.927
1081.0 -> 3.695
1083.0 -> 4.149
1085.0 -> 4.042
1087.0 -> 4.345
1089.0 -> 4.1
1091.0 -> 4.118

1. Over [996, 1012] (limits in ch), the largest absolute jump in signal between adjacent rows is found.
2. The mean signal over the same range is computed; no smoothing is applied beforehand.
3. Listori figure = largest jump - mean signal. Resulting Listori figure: -3.39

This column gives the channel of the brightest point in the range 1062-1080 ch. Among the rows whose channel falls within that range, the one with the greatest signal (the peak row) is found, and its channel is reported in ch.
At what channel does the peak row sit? 1079.0 ch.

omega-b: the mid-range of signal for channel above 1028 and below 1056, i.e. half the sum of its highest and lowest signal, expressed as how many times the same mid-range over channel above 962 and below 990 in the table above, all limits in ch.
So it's 1.31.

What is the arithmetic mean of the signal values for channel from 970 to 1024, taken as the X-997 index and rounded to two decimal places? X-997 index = 3.74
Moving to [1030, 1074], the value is 3.72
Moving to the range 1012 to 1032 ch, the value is 5.32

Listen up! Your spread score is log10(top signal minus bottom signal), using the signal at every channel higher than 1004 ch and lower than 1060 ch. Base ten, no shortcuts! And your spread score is 0.55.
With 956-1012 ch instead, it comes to -0.06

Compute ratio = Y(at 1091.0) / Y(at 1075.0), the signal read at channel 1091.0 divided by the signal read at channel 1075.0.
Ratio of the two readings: 1.09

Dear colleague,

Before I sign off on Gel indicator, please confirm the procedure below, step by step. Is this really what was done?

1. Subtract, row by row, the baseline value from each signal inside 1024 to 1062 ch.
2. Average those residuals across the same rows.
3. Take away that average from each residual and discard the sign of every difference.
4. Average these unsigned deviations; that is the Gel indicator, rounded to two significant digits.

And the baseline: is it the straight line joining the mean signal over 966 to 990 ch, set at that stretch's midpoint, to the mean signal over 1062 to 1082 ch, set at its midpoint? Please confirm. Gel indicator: 1.1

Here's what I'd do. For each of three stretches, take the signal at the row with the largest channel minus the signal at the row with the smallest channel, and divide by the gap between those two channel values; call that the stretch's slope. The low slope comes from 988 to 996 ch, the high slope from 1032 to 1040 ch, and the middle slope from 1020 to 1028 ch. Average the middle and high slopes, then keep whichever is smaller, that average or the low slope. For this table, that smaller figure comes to -0.091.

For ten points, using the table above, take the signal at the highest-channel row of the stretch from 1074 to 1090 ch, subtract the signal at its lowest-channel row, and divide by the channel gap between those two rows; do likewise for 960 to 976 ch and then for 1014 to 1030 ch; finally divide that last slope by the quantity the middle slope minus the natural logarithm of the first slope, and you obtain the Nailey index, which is 0.04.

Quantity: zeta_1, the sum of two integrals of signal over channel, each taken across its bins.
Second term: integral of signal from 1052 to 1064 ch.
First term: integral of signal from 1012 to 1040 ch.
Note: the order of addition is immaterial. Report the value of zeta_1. 187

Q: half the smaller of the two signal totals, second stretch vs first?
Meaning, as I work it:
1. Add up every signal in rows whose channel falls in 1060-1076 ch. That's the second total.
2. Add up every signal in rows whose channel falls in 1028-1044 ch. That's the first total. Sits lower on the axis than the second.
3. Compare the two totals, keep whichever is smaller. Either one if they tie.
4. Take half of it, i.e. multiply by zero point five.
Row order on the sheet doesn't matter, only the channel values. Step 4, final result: 15.0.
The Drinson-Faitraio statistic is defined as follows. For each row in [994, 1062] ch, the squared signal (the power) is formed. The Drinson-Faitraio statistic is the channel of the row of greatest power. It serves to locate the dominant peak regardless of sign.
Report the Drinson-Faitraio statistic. 1029.0 ch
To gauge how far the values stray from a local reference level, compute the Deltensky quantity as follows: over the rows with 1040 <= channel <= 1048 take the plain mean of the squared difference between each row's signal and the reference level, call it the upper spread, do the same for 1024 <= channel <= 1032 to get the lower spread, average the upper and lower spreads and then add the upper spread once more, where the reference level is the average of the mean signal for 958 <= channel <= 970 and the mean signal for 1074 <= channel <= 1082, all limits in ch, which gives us 4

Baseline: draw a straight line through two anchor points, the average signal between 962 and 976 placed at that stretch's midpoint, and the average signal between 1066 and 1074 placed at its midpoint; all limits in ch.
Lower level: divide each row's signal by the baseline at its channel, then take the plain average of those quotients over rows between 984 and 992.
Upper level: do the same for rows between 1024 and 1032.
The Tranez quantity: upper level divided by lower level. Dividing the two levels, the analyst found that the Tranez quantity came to 1.8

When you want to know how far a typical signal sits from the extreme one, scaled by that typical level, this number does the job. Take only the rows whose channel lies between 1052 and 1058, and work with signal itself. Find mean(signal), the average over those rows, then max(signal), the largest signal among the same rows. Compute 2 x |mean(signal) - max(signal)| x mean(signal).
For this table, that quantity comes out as 1.8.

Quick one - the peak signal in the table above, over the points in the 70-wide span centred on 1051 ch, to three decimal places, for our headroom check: 6.064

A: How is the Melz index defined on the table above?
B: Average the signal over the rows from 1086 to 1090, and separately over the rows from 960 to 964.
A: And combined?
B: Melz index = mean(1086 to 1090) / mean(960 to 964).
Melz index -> 1.3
